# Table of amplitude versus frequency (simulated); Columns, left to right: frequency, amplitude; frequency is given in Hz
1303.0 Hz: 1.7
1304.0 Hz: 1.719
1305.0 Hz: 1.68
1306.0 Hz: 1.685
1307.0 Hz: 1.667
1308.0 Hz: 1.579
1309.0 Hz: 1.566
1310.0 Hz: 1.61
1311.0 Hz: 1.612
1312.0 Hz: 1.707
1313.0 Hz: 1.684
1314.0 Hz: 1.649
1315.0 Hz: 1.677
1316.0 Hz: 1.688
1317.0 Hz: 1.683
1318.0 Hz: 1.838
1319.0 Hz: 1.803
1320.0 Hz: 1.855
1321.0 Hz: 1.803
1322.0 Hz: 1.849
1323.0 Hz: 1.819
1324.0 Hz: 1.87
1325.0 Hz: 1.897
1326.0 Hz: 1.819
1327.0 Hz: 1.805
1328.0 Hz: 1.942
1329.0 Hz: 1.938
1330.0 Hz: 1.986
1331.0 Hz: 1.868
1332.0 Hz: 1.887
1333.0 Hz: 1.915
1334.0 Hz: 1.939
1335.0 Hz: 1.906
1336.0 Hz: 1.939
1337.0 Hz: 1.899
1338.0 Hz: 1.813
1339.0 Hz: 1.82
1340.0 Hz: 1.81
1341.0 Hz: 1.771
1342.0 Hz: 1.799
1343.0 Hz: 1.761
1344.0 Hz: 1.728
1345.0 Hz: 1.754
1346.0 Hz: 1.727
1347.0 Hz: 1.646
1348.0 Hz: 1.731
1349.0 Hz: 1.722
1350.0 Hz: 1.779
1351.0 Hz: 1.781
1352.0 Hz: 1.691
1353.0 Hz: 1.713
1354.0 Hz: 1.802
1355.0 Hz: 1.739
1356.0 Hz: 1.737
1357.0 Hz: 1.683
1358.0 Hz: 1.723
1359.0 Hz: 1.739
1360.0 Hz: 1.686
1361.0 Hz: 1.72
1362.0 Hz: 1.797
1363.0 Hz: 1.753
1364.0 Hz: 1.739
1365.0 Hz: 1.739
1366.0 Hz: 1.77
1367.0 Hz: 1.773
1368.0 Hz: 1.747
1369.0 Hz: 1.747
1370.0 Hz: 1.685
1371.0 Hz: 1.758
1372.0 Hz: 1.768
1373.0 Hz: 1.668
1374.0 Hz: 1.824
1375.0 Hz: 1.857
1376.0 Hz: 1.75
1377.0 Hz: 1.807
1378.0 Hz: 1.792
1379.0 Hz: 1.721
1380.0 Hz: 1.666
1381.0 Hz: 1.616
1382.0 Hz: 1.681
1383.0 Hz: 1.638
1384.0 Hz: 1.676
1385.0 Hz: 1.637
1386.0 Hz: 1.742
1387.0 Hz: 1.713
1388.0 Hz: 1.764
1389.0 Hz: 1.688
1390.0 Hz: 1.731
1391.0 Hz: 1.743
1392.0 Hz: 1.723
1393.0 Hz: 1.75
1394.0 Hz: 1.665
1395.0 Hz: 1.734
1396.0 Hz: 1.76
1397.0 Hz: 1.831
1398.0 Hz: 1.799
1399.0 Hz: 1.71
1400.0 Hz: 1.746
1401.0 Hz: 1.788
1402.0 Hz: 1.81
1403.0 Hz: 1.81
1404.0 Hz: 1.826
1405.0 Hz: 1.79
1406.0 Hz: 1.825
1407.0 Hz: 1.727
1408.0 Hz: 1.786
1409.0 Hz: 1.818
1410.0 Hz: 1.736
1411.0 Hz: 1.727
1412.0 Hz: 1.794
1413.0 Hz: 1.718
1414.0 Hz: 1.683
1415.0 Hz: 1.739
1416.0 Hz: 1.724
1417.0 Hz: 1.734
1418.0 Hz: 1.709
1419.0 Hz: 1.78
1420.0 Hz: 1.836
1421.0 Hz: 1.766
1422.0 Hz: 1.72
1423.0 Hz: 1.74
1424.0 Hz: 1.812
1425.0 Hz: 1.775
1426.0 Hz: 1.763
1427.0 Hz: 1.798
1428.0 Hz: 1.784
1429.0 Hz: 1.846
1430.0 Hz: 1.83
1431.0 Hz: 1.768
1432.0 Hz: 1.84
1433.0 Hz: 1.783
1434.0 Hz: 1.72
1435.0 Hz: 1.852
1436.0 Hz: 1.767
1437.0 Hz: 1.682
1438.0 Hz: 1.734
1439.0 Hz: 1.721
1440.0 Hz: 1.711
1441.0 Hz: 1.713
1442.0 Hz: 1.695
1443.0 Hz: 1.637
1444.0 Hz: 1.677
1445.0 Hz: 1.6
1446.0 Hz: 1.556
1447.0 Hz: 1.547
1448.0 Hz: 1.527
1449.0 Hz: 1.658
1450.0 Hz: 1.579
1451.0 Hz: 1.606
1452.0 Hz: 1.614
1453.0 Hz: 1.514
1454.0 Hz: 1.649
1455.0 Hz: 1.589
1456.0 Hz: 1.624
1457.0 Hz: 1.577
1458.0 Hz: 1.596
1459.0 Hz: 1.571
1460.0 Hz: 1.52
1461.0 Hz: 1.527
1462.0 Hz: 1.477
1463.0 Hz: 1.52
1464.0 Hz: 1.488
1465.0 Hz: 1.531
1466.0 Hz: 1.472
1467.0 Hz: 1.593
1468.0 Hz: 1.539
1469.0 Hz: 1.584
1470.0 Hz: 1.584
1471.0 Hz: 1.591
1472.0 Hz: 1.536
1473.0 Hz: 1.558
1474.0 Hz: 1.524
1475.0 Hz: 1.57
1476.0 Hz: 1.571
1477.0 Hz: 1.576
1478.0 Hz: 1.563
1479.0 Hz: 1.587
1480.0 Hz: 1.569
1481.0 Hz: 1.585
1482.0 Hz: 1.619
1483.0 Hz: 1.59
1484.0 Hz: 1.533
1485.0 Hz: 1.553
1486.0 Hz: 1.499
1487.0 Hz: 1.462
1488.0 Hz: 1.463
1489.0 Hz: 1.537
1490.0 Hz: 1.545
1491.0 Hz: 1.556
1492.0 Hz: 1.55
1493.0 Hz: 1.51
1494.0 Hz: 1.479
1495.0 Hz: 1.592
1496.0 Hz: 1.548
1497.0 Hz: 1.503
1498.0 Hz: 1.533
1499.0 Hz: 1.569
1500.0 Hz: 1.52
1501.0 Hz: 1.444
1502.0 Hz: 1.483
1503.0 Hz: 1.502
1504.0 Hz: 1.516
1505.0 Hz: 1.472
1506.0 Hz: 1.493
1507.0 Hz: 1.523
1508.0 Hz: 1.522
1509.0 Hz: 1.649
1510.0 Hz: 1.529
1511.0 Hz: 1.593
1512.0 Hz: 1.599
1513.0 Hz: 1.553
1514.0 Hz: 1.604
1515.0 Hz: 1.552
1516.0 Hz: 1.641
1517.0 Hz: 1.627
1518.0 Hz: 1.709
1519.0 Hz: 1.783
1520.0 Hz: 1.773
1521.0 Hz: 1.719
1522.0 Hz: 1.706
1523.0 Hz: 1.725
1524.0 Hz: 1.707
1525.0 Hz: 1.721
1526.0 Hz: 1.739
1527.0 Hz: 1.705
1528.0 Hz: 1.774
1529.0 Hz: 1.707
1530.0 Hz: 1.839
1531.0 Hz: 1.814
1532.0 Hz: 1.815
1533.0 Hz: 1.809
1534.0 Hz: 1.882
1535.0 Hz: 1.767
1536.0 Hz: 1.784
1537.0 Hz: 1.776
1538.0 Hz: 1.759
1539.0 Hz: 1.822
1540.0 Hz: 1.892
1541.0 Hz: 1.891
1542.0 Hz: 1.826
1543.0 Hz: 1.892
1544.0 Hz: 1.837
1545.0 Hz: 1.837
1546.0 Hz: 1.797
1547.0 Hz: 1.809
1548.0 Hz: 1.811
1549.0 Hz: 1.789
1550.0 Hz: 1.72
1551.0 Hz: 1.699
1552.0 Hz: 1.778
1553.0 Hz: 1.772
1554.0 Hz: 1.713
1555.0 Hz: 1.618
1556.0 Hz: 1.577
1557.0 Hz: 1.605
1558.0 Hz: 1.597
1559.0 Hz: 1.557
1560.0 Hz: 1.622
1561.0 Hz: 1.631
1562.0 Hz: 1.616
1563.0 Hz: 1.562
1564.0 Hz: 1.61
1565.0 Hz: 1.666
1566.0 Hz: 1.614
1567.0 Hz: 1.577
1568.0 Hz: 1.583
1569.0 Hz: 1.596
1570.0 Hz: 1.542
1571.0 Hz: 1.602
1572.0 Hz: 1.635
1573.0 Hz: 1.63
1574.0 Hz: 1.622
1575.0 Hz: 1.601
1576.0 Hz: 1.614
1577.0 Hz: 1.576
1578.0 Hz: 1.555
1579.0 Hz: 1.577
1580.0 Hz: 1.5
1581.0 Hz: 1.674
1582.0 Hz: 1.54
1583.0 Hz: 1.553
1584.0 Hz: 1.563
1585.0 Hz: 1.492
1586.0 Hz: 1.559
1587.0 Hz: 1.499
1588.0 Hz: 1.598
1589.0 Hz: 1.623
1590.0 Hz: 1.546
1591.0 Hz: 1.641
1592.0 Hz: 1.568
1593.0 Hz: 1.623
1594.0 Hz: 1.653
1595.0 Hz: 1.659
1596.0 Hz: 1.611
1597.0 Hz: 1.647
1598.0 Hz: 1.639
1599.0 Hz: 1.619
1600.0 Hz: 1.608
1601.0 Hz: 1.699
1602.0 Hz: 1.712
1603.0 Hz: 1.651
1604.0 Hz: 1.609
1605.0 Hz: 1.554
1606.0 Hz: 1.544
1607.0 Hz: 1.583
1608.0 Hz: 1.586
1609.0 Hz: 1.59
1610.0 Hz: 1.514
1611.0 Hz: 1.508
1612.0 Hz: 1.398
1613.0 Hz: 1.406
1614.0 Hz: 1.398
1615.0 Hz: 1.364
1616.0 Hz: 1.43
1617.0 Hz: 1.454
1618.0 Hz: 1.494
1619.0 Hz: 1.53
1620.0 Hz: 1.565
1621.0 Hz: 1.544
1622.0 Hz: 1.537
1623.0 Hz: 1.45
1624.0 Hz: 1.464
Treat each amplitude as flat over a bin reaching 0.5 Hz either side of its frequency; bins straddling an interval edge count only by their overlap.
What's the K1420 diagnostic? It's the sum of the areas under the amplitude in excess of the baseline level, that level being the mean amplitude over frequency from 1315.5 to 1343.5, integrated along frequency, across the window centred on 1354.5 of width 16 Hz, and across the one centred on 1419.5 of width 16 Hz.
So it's -3.3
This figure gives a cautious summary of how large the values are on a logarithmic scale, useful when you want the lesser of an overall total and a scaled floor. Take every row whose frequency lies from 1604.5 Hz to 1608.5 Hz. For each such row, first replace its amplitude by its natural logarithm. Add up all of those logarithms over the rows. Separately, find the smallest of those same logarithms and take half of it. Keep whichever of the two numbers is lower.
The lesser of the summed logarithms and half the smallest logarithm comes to 0.217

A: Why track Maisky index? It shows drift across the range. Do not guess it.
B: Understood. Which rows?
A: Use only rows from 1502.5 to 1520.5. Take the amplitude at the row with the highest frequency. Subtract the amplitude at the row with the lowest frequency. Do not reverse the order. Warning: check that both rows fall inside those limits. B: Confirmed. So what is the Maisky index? 0.27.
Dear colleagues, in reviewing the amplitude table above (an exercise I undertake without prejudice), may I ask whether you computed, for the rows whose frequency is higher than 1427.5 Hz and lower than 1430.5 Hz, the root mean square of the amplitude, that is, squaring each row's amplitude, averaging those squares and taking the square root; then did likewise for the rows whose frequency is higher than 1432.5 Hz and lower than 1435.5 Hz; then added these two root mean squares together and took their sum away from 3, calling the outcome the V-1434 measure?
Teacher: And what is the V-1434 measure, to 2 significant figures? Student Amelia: -0.61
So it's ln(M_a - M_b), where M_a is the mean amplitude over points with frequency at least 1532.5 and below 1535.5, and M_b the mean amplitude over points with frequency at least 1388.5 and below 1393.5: -2.4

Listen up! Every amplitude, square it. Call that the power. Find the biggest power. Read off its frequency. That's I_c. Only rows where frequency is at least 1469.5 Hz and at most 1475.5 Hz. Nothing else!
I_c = 1471.0 Hz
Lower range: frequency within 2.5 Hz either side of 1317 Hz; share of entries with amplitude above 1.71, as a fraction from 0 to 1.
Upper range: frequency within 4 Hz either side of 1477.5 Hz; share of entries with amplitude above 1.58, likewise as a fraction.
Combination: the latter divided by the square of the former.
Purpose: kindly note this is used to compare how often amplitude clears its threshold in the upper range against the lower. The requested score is 1.6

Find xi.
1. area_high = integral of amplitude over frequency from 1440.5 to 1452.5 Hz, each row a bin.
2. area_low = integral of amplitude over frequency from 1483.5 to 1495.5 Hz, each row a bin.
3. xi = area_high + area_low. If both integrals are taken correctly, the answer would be 37.7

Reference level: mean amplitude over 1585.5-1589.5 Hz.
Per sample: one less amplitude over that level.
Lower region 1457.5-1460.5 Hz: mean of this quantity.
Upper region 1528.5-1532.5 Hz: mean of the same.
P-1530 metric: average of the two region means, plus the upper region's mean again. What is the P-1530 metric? -0.212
